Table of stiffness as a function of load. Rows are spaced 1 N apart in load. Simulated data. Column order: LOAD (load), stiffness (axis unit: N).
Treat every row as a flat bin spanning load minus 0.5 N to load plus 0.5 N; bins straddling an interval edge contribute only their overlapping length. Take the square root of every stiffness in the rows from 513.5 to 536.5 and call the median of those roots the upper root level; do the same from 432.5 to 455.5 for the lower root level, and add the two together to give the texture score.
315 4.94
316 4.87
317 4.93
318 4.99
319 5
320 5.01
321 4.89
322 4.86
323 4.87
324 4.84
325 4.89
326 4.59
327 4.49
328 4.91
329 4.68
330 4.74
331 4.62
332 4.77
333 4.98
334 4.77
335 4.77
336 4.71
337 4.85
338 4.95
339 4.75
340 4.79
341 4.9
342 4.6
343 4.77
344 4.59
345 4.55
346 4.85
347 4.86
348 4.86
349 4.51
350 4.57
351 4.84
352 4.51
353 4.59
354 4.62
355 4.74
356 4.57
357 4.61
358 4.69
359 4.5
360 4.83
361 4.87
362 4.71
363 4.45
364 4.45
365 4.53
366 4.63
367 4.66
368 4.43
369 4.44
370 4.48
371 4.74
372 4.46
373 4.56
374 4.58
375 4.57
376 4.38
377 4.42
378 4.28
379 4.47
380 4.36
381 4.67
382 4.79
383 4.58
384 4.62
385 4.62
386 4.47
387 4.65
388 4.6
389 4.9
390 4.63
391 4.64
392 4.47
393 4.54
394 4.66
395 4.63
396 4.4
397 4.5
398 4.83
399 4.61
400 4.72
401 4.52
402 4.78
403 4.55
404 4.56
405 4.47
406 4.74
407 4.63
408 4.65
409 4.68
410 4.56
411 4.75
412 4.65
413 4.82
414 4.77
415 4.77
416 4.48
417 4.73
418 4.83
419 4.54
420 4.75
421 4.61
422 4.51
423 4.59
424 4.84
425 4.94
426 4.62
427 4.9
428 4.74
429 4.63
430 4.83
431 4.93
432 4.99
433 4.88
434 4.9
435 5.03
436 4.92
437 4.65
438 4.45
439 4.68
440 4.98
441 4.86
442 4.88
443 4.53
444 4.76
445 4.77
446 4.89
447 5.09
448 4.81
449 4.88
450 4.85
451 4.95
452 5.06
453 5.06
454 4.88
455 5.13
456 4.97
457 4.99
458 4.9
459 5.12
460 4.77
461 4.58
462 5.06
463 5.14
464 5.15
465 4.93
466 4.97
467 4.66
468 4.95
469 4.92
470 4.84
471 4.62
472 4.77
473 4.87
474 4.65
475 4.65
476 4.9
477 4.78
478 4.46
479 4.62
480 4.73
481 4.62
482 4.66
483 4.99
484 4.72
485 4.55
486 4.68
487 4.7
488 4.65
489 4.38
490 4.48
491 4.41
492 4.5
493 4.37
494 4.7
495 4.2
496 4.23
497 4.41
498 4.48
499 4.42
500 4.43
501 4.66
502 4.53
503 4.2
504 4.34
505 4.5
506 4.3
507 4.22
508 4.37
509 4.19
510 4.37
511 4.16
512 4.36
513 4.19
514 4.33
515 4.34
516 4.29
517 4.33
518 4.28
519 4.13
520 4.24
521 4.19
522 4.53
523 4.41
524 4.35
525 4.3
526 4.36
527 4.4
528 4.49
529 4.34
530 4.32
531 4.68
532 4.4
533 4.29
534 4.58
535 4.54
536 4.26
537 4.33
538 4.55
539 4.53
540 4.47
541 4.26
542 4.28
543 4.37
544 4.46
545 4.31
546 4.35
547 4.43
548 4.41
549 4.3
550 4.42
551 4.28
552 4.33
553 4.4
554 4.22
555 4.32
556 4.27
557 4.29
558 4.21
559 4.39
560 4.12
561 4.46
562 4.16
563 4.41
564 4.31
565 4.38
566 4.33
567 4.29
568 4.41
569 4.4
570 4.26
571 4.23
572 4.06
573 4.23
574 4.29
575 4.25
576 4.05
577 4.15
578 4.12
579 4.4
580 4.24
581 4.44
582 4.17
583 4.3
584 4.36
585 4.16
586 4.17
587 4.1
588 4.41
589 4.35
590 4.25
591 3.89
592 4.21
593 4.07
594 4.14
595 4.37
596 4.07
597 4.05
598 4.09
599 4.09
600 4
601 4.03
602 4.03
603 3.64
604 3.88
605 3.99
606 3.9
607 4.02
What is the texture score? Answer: 4.29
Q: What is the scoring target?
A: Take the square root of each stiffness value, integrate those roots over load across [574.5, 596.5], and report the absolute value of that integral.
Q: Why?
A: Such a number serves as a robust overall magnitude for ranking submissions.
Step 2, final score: 45.1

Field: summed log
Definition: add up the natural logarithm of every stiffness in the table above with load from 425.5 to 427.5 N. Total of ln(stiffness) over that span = 3.1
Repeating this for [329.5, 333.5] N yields 6.3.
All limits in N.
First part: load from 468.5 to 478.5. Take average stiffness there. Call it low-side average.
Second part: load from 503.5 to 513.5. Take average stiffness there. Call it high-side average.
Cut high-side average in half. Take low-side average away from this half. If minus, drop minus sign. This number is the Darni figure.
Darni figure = 2.60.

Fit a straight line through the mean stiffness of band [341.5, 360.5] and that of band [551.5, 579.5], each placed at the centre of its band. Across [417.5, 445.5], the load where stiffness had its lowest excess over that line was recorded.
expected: 438 N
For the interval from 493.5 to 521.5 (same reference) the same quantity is 519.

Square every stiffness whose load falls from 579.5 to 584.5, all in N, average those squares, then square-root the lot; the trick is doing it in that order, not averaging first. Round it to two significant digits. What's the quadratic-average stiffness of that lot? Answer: 4.3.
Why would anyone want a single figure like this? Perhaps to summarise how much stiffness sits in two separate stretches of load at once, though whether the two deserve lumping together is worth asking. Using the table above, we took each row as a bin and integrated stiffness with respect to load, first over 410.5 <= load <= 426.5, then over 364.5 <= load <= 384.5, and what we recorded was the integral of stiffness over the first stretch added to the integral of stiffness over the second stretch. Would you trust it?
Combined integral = 166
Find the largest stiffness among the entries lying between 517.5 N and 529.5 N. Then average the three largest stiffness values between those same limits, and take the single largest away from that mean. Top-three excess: -0.05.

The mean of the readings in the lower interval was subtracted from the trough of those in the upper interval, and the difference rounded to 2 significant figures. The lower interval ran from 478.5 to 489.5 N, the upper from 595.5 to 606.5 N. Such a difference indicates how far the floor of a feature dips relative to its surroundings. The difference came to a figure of -1.0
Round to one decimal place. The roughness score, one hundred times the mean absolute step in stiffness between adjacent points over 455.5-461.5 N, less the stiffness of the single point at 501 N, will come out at 12.7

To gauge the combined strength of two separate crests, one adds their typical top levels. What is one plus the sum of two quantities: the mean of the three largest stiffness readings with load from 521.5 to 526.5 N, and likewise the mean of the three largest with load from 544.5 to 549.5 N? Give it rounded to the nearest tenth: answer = 9.8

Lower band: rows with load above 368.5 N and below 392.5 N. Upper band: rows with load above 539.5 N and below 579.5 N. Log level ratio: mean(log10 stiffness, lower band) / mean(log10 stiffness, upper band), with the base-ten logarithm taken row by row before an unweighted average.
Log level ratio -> 1.04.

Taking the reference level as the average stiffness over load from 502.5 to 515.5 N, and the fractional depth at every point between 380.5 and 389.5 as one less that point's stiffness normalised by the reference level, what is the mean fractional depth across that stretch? -0.083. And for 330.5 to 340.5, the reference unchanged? -0.116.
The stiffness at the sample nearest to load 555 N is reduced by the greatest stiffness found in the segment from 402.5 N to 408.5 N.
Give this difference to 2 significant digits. -0.42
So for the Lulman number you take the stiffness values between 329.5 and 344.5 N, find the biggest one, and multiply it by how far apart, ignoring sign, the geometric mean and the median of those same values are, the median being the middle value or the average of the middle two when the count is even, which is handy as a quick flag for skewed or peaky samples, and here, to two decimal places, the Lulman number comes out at 0.00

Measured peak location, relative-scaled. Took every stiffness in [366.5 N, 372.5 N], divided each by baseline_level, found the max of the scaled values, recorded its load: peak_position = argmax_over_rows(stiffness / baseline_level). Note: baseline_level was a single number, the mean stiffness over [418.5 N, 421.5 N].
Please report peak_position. 371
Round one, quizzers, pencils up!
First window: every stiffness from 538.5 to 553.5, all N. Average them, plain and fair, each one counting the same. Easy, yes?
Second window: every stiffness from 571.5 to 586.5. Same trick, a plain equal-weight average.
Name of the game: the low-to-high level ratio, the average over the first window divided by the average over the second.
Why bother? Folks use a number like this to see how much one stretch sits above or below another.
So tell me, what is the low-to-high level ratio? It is 1.03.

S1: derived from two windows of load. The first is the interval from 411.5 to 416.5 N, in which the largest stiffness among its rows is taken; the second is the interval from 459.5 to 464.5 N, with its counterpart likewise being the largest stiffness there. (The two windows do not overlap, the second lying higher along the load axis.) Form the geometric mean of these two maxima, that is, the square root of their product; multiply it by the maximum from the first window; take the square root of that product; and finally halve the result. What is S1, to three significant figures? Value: 2.45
